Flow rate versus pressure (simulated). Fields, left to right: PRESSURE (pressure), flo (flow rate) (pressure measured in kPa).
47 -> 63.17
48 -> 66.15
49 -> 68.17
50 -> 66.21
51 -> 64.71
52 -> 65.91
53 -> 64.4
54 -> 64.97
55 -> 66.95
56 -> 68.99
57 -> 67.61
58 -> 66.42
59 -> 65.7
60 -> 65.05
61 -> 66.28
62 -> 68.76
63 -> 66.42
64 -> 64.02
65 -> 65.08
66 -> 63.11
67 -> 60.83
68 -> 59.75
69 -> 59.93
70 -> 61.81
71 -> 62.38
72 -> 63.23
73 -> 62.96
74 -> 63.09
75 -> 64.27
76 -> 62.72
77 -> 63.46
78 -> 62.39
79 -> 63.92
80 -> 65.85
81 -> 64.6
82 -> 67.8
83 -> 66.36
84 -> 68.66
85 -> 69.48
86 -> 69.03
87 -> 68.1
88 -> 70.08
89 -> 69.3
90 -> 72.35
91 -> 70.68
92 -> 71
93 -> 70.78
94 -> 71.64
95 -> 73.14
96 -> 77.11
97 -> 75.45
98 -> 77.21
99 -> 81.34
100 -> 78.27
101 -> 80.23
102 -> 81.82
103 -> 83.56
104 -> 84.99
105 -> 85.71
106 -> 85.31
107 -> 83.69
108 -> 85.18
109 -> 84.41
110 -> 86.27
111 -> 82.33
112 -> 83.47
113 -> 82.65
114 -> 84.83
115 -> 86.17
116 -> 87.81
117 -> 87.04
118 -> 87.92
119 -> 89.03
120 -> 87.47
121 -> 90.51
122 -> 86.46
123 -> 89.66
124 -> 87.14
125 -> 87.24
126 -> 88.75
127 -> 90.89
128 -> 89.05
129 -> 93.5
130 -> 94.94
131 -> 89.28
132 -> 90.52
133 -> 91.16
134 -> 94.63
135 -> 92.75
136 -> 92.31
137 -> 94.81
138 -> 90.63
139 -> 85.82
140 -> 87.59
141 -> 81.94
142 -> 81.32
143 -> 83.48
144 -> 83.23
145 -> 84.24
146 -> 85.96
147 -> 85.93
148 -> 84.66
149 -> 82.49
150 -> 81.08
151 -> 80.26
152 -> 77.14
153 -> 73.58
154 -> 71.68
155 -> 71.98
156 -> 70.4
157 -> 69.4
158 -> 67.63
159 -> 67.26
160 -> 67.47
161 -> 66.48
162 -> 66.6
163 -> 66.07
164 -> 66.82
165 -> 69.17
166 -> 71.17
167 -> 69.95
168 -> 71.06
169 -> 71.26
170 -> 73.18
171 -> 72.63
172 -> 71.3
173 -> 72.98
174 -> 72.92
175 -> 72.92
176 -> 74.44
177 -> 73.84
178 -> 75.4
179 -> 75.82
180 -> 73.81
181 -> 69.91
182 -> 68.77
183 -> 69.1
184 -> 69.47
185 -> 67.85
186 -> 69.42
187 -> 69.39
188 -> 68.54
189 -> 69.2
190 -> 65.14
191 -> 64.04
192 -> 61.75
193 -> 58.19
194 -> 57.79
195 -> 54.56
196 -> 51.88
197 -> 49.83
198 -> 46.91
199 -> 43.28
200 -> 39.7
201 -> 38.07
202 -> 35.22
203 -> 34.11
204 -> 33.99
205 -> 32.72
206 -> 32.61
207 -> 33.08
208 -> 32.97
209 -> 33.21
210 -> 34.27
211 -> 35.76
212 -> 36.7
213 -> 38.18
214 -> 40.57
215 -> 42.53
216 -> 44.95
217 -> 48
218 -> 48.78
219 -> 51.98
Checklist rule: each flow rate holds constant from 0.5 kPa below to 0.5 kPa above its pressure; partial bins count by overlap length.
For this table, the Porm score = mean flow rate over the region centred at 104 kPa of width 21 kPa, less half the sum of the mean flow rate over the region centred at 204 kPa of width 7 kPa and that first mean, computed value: 24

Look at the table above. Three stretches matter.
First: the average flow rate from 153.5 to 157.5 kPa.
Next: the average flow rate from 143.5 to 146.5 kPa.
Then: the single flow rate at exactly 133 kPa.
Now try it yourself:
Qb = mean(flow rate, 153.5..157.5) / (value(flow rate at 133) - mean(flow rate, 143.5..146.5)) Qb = 11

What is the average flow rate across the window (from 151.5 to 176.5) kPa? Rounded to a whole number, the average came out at 71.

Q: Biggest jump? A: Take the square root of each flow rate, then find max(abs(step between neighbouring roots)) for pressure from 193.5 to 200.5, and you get 0.28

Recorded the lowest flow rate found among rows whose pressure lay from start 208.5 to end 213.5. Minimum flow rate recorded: 33.21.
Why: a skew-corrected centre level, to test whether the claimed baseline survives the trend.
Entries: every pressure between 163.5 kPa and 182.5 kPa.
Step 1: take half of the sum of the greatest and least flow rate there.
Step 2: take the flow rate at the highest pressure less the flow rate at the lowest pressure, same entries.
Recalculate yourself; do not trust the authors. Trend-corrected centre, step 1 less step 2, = 69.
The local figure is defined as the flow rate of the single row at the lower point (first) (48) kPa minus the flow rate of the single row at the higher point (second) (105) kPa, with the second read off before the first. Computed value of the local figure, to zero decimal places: -20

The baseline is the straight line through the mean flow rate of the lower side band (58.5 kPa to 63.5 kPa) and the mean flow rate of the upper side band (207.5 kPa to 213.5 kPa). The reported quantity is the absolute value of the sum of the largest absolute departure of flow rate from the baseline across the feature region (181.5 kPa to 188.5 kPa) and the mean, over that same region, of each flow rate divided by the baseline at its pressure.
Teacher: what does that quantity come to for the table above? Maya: 31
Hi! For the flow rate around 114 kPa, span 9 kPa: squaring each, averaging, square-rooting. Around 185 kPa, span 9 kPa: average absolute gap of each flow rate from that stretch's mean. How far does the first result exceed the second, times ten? 850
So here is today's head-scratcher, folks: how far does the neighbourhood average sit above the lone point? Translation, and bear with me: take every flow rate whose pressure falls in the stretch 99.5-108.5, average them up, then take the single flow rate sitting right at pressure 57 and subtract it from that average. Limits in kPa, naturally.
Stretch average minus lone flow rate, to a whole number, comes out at 16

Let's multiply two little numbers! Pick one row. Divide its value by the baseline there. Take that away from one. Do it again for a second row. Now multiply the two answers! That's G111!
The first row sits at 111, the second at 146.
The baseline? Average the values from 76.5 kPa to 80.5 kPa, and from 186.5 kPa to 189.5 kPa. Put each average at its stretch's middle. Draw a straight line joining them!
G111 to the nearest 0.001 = 0.073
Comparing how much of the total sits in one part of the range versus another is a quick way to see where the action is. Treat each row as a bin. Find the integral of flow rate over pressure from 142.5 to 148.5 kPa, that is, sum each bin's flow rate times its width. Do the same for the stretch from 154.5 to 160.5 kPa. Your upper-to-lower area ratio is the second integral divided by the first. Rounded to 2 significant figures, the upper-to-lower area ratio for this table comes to 0.82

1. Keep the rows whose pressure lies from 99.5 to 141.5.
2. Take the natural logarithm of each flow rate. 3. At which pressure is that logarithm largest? 130 kPa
